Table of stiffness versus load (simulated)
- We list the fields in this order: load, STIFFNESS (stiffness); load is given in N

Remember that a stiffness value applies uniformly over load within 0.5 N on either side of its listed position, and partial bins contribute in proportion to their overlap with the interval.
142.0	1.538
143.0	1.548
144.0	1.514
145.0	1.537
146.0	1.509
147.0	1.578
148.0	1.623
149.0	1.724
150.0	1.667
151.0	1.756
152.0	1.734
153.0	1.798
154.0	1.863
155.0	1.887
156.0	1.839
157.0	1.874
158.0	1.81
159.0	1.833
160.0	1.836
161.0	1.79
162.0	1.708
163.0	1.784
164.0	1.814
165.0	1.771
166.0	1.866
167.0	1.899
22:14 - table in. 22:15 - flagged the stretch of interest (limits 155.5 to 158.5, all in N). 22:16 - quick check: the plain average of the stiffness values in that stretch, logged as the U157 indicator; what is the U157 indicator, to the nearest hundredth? 1.84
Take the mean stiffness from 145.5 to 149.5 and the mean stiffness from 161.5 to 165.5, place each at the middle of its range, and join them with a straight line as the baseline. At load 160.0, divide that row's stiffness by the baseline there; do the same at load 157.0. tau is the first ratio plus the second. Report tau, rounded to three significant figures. 2.16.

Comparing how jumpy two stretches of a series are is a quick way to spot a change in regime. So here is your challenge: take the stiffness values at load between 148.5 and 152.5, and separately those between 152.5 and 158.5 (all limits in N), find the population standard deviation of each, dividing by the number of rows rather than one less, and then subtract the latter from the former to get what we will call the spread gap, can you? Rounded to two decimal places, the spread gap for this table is 0.00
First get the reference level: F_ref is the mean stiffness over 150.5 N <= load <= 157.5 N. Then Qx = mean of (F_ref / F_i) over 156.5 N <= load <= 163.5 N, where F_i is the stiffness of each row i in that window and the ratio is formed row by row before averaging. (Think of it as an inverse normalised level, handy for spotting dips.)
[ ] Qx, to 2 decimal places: 1.01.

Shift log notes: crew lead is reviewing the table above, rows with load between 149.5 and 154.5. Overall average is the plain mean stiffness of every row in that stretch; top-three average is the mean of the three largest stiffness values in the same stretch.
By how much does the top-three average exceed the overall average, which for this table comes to 0.042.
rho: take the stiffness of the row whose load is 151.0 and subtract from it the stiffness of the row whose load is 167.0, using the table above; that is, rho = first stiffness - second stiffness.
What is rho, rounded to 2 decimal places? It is -0.14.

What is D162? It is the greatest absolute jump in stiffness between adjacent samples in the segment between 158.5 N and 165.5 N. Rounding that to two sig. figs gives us 0.082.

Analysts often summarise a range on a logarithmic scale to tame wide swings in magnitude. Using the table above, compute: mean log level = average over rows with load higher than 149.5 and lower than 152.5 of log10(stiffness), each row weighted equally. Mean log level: 0.24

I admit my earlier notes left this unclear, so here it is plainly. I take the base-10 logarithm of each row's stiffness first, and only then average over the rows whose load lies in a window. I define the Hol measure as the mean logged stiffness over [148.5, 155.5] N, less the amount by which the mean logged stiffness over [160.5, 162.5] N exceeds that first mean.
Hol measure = 0.26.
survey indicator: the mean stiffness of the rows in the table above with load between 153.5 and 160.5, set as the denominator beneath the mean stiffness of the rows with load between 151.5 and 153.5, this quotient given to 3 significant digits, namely 0.955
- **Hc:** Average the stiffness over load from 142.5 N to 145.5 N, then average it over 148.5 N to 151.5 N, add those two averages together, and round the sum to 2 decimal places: 3.25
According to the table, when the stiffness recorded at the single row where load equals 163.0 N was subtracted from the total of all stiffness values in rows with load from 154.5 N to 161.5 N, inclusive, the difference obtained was 11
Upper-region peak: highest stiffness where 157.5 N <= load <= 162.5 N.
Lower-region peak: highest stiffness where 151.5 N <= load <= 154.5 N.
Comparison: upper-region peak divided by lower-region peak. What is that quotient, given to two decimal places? 0.99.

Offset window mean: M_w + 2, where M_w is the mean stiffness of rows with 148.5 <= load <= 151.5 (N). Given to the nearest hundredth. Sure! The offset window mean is 3.72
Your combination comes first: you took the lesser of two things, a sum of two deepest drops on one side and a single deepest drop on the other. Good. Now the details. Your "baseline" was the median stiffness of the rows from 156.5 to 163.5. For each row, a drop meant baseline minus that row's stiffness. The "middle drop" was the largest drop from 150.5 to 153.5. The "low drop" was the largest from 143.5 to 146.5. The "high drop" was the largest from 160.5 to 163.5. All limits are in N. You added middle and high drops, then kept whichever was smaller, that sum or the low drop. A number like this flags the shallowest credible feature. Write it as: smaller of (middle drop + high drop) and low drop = 0.18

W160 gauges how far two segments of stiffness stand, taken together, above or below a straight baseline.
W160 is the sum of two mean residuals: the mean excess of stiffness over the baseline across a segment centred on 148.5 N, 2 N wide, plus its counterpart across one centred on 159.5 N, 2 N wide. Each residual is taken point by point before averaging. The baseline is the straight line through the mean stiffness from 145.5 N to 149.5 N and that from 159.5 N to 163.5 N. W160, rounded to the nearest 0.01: 0.13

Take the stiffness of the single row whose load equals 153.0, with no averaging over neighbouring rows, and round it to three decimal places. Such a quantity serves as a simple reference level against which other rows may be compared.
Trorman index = 1.798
